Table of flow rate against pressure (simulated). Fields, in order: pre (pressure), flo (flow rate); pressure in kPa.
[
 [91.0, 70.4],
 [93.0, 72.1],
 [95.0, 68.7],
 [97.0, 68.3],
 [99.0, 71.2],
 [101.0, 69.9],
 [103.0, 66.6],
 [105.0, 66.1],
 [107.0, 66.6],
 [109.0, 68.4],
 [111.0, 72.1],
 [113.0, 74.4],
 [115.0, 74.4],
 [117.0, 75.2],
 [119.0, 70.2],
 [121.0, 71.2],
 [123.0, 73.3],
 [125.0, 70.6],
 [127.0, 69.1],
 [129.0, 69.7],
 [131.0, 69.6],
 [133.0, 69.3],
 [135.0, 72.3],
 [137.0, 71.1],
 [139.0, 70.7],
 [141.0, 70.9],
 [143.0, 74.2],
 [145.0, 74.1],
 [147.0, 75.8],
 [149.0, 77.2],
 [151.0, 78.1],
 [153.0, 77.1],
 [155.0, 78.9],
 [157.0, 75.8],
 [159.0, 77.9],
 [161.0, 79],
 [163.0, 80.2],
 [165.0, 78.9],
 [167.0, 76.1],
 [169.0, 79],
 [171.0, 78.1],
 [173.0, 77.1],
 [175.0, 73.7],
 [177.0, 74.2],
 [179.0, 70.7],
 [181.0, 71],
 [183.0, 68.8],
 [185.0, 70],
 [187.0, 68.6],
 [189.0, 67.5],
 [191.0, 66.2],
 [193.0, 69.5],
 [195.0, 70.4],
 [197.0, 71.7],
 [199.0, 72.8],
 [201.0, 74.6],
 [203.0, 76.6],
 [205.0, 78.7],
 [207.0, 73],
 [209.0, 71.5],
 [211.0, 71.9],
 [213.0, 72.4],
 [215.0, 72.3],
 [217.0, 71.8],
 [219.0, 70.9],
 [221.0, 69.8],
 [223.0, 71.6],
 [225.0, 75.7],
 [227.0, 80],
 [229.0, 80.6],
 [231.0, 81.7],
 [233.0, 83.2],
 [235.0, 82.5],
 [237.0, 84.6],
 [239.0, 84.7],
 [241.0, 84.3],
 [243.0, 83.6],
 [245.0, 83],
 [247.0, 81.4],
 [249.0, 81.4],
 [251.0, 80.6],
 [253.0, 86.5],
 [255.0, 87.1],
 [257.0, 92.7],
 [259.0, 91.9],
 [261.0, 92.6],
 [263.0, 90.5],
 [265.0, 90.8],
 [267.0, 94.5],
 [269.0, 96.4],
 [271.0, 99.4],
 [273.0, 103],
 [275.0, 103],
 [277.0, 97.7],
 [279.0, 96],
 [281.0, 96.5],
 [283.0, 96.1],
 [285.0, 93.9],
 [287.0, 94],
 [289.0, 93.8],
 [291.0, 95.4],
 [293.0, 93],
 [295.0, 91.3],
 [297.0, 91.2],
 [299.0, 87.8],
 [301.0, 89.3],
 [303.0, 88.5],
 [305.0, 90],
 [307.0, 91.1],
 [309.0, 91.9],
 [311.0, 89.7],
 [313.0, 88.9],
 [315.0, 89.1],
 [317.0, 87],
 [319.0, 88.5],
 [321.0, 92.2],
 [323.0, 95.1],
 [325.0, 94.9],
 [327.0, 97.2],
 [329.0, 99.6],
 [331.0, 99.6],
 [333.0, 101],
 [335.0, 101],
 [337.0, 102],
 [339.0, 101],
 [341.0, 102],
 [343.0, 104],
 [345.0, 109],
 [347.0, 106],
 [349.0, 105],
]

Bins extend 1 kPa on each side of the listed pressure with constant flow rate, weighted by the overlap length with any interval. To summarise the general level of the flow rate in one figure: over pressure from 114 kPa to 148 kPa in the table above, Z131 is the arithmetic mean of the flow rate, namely 72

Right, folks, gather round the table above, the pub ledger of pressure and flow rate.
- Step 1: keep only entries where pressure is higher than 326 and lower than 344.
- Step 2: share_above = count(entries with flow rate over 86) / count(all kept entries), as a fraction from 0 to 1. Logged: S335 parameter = 1.0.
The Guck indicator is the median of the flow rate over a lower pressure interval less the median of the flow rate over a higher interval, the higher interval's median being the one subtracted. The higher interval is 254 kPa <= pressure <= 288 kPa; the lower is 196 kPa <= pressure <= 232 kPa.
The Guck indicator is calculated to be -22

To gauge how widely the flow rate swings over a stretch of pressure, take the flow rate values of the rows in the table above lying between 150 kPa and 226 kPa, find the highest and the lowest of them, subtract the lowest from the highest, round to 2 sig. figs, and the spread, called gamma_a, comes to 14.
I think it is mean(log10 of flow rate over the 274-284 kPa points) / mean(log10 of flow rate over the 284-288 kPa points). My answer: 1.01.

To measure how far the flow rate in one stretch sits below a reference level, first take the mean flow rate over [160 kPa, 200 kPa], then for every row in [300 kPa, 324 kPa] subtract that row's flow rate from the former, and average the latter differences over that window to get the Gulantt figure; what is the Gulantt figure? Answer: -17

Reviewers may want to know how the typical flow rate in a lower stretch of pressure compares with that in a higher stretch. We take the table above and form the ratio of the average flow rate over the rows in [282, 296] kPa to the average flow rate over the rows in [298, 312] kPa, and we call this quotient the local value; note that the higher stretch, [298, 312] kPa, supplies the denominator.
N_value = 1.05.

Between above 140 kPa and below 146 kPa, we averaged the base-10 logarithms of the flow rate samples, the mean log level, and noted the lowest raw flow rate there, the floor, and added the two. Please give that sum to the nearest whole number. 73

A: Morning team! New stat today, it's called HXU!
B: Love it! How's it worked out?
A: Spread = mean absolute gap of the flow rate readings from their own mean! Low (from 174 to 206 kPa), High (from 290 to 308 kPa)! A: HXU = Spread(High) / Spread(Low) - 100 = -99.4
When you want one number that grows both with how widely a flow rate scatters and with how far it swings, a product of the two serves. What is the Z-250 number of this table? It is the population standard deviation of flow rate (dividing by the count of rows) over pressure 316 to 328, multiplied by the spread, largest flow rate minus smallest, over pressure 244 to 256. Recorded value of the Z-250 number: 24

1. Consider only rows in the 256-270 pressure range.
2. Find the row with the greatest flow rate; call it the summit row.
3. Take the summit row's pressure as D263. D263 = 269.0 kPa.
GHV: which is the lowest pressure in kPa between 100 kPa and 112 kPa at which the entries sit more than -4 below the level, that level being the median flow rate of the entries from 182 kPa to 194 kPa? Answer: 101.0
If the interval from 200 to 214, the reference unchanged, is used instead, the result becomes 209.0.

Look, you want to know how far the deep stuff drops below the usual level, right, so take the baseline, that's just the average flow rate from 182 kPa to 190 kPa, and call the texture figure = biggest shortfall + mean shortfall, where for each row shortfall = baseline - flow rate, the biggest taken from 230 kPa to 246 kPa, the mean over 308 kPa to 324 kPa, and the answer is -35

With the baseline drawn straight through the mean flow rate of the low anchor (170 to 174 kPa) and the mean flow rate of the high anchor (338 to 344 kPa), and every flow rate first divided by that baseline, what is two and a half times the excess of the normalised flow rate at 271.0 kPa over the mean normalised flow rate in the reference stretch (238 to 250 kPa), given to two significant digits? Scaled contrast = 0.34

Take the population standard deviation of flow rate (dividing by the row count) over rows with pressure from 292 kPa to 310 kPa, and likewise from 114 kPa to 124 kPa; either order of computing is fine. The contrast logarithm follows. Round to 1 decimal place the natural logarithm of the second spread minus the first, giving -1.2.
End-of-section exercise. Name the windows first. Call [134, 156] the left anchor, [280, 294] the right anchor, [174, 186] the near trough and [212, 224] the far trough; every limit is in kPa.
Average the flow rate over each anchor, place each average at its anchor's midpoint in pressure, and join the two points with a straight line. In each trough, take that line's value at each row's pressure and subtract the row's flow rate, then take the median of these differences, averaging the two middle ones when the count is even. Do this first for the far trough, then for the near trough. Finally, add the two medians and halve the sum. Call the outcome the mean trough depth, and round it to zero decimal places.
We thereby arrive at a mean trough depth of 11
